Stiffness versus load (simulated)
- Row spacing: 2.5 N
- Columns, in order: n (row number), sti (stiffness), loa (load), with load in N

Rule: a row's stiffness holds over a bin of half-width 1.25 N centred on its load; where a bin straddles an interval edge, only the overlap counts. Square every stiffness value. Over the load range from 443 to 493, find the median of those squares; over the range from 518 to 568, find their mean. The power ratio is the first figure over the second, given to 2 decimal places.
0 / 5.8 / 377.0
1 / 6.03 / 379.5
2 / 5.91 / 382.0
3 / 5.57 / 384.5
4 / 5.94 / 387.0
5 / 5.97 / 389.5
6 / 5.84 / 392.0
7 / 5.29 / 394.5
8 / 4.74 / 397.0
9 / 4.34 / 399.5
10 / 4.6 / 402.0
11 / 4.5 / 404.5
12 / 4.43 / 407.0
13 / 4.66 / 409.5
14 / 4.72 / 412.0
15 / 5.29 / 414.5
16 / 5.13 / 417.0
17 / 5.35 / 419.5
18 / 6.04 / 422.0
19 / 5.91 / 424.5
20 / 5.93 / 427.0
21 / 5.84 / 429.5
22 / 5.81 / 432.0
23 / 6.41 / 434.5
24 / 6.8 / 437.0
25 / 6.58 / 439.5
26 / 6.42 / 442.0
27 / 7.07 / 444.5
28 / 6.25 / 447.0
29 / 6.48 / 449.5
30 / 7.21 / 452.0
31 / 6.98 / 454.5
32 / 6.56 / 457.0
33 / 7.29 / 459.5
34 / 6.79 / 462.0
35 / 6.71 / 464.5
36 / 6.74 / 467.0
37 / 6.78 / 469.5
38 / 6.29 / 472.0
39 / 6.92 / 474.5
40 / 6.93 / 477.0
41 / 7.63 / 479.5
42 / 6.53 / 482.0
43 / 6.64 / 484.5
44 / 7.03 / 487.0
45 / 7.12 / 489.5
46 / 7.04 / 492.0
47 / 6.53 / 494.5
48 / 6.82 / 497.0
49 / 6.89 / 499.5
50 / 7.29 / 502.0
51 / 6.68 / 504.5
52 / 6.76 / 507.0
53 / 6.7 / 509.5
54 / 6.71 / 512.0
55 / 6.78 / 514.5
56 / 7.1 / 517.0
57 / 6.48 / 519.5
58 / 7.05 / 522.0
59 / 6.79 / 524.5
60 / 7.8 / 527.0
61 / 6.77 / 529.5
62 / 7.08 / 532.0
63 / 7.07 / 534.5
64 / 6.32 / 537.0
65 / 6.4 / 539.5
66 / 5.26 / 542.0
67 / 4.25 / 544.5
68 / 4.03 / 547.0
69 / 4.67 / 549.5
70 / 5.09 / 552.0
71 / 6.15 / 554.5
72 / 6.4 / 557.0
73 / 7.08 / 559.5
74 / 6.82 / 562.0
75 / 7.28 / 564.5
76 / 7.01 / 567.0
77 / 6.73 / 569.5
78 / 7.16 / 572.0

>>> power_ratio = 1.16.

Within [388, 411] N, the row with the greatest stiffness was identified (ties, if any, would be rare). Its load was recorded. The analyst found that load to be 389.5 N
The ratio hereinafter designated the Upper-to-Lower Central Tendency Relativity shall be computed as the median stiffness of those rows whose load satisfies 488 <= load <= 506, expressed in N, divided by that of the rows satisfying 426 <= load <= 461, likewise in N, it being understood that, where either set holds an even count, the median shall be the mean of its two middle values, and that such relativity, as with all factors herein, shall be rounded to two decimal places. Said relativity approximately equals 1.06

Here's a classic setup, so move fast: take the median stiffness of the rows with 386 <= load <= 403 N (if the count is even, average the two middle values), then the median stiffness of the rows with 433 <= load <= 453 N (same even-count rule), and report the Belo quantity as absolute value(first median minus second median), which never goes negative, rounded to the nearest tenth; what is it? 1.2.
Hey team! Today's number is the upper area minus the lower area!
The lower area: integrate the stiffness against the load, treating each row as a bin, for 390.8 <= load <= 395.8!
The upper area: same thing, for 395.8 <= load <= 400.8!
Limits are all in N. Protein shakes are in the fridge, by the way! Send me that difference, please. -5.1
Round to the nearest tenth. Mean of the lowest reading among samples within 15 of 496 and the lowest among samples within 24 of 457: 6.4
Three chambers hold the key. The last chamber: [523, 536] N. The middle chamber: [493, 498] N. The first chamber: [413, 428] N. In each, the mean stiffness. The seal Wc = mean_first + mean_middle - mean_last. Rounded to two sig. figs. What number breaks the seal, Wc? 5.2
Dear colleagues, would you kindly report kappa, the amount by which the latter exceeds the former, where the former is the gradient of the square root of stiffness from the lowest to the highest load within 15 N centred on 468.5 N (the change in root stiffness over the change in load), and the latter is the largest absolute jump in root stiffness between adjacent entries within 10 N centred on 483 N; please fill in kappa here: 0.205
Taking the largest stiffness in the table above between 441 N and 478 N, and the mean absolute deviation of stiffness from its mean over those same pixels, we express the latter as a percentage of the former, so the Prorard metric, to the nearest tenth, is 3.4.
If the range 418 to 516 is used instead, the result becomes 4.6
